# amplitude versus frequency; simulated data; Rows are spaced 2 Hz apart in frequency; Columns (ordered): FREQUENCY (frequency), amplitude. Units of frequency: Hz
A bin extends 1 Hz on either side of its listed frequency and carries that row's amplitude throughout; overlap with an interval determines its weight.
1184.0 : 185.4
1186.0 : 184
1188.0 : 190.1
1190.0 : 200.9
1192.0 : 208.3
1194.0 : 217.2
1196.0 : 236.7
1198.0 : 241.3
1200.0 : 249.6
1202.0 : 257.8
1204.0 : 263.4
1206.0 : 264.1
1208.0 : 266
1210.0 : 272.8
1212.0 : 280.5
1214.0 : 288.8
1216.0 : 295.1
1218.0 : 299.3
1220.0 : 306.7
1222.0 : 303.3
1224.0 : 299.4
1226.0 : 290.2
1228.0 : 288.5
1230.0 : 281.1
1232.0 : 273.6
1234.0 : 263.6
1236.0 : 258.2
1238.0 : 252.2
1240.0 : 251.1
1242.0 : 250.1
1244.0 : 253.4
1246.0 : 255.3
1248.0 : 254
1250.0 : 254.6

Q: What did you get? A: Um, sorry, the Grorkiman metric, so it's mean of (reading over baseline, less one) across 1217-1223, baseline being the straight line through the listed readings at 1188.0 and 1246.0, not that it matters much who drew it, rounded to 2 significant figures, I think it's 0.34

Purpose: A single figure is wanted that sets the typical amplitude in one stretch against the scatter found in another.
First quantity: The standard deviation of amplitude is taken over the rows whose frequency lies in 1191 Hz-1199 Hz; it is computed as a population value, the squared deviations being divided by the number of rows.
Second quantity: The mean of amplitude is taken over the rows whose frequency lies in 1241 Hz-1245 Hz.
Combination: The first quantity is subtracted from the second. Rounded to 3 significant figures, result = 238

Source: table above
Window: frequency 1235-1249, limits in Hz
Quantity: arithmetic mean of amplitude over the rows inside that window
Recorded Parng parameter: 253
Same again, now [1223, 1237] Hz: 279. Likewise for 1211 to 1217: 288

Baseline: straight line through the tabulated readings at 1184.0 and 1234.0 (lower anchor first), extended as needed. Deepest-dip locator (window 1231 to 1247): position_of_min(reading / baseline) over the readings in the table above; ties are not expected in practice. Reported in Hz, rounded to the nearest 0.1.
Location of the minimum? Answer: 1246.0 Hz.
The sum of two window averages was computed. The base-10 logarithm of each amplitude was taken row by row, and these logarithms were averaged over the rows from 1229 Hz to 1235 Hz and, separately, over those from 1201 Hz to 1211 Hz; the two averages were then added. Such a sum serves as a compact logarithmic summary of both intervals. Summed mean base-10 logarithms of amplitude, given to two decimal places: 4.86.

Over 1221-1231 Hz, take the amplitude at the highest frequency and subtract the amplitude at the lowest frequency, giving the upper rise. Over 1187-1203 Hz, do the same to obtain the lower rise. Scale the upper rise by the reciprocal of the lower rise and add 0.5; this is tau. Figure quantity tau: 0.17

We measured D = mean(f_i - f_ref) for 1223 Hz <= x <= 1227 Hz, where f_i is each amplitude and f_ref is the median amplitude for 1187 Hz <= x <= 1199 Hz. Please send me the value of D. 82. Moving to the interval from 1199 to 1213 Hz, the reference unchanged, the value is 52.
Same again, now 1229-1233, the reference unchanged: 65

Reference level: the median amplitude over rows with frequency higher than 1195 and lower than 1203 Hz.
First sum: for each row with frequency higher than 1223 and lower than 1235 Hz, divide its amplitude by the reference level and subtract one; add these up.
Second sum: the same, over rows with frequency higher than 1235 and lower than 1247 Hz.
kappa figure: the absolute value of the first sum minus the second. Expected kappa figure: 0.7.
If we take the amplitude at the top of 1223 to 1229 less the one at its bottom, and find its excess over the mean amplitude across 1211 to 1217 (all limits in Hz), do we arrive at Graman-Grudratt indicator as -299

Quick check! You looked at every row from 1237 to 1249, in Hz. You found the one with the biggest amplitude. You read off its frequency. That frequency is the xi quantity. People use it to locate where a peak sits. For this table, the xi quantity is 1246.0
